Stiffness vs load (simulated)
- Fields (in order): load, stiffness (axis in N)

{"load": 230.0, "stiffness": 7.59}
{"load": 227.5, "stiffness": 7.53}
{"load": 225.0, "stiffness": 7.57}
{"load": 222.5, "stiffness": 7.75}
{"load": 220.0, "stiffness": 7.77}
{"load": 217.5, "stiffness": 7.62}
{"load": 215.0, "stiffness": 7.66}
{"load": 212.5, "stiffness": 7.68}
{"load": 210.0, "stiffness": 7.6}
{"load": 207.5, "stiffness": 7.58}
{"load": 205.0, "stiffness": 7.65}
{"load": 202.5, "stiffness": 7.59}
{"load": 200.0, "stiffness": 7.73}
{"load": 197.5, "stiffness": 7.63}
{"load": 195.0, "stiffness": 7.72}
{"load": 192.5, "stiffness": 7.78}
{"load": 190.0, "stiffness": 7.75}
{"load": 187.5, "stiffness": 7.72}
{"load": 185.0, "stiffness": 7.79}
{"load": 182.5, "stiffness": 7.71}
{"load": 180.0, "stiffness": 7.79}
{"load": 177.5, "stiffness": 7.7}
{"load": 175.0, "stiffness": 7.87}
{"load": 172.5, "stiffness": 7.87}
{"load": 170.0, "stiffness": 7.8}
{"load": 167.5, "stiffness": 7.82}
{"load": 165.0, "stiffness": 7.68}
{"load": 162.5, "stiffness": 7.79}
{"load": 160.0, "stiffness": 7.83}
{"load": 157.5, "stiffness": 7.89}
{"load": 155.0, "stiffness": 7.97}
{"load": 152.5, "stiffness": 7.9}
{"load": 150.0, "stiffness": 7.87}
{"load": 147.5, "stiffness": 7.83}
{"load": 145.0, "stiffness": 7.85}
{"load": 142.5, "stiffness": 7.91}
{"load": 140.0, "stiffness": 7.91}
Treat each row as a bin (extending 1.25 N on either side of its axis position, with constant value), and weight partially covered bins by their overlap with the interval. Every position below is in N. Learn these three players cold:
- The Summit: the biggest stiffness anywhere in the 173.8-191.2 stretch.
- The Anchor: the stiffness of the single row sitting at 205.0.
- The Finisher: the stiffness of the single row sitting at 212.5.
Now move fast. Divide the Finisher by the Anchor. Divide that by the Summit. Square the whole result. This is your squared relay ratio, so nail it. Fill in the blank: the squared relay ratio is 0.0163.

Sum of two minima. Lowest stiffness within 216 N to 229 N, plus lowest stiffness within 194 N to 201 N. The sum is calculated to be 15.2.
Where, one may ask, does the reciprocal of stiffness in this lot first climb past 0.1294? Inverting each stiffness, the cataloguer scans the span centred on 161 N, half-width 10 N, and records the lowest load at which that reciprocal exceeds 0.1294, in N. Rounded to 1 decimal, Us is 165.0 N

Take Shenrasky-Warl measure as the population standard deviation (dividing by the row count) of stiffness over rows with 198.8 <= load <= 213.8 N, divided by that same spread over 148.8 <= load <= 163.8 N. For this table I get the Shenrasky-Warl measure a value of 1.0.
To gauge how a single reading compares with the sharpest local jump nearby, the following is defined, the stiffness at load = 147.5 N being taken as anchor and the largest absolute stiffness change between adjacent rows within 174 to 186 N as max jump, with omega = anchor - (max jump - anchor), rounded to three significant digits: 15.5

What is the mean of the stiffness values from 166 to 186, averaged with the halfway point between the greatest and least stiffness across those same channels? 7.79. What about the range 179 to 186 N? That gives 7.76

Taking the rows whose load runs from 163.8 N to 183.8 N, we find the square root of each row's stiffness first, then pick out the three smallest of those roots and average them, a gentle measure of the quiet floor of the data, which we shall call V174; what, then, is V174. 2.77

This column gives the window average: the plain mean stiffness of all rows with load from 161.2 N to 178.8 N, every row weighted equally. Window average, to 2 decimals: 7.79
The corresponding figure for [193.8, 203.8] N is 7.67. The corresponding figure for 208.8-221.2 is 7.67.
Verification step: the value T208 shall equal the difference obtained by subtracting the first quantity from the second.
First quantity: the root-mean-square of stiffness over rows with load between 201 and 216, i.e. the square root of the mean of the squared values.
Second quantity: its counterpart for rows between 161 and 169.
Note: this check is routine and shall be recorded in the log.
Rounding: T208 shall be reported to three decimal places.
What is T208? 0.137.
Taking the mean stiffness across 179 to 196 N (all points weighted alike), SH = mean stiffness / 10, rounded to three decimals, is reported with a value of 0.775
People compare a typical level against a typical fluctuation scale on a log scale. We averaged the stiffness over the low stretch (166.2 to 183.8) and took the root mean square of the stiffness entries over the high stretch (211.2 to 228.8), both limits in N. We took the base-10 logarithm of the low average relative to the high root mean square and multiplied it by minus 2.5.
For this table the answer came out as -0.020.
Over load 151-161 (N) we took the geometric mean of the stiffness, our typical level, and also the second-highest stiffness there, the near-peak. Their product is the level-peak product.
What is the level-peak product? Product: 62.4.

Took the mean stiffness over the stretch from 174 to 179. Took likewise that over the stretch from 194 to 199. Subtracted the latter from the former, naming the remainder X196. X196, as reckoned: 0.11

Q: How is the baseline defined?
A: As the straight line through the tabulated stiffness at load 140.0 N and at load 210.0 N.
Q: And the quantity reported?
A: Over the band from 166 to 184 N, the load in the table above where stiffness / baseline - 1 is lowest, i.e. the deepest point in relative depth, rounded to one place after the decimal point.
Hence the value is 177.5 N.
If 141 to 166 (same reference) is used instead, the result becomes 165.0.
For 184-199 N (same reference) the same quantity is 197.5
